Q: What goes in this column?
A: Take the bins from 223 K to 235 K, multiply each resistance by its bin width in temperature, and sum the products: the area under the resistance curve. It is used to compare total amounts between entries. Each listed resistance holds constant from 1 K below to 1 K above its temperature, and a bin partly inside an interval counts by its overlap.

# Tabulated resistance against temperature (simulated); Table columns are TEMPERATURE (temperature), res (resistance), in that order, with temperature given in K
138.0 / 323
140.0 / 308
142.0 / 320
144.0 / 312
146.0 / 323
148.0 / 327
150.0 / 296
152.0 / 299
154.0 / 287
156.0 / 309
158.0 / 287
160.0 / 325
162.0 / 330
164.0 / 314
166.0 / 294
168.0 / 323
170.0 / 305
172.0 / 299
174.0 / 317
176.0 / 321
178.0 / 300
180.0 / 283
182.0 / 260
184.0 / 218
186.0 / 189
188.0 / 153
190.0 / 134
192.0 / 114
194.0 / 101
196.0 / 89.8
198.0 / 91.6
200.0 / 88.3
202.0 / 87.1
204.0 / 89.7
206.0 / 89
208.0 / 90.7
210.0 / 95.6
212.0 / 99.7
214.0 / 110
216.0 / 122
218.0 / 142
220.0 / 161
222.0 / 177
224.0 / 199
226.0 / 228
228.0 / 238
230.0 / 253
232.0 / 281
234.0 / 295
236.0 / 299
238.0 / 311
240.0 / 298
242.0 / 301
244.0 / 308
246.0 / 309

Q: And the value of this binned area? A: 2988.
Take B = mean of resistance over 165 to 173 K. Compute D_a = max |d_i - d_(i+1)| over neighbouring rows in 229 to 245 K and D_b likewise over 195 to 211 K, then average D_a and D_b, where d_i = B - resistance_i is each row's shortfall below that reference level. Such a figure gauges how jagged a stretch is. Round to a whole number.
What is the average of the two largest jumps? 16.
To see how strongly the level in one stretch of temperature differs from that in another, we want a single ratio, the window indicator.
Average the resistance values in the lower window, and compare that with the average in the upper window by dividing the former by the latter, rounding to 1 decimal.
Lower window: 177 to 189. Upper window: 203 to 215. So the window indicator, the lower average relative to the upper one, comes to 2.4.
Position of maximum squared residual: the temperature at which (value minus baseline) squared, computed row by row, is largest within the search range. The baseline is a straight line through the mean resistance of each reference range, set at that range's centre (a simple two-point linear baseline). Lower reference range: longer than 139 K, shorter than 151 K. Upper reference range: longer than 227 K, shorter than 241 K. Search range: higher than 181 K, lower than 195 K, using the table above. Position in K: 194.0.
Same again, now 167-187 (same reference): 186.0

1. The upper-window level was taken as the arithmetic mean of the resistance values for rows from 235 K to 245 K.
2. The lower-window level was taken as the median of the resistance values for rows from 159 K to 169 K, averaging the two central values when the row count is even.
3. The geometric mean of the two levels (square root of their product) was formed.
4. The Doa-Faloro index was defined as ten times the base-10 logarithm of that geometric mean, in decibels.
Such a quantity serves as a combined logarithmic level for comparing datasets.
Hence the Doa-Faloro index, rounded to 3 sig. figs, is 25.0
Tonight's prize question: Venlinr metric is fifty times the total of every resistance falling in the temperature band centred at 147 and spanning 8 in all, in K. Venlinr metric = 62900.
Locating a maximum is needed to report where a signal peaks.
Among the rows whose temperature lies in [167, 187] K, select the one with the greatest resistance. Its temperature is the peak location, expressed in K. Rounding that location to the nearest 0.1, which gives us 168.0 K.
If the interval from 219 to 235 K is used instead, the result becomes 234.0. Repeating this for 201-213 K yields 212.0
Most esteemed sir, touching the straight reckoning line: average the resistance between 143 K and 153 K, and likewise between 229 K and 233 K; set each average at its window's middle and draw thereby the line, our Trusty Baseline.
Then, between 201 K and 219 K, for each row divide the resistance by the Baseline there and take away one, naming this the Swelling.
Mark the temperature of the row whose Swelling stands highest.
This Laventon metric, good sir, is 218.0 K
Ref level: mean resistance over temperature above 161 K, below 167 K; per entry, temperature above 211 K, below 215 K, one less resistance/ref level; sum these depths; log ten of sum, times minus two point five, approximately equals -0.31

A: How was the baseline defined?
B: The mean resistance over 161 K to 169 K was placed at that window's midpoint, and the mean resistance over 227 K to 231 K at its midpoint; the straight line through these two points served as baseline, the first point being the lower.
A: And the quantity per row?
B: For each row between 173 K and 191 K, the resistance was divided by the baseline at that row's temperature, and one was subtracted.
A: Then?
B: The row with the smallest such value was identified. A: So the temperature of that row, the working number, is 190.0 K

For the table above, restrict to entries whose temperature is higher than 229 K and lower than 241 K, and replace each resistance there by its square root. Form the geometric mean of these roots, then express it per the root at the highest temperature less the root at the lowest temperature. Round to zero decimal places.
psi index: 13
